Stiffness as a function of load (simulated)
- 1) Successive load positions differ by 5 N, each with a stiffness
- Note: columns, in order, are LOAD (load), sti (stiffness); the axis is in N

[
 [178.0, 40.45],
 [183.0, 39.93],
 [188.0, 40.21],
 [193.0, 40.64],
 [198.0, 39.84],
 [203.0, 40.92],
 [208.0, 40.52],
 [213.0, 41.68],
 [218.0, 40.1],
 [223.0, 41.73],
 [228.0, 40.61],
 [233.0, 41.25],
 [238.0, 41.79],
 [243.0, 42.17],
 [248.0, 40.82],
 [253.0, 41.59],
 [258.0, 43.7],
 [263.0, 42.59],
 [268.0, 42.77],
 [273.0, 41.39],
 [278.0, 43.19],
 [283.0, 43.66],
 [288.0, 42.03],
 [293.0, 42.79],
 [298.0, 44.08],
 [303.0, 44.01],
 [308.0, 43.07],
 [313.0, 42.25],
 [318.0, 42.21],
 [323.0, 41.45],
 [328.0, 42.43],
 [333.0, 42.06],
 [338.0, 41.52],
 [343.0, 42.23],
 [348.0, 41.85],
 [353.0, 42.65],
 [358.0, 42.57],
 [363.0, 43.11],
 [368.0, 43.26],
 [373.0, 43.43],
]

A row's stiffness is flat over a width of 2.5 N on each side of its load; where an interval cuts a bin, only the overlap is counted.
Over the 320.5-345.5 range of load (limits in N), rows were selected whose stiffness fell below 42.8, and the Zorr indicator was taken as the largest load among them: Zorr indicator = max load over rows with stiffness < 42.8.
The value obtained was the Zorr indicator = 343.0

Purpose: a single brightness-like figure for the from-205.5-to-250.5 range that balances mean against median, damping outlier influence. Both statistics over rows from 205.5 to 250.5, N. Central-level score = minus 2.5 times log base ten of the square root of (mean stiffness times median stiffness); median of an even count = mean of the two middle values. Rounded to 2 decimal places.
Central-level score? -4.04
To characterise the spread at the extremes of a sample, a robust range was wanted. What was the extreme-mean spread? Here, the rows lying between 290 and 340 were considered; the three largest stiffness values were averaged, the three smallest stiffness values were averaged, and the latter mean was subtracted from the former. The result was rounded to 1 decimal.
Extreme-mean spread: 2.0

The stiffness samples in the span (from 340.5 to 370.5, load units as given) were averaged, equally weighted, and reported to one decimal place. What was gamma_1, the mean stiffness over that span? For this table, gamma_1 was 42.6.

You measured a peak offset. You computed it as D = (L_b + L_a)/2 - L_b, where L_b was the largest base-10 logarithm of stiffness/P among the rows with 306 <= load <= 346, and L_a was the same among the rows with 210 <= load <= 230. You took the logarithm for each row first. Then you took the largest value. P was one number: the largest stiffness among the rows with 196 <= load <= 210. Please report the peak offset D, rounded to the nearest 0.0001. -0.0069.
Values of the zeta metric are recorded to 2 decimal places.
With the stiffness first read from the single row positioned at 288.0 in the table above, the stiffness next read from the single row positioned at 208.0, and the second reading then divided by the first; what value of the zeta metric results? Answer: 0.96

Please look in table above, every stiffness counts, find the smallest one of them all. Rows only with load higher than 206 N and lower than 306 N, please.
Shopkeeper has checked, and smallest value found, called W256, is 40.1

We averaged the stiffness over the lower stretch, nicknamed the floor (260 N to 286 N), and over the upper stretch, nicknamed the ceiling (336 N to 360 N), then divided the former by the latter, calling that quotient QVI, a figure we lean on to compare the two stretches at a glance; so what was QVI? 1.01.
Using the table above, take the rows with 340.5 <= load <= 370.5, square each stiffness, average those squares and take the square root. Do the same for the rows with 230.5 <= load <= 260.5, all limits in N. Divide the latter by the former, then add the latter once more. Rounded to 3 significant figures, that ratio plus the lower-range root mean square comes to 42.9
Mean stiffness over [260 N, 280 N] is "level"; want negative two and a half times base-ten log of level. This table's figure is -4.07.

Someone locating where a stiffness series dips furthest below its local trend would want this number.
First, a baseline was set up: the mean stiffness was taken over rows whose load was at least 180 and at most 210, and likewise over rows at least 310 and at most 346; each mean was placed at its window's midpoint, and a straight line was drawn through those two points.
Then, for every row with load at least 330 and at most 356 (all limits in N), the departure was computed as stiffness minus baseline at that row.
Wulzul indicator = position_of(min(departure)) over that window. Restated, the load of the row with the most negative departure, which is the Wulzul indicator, 338.0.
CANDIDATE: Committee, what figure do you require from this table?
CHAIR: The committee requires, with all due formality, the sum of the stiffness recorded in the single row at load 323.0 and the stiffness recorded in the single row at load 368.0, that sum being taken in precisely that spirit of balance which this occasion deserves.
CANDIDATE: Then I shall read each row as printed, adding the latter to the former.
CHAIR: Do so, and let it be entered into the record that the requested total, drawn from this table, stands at 85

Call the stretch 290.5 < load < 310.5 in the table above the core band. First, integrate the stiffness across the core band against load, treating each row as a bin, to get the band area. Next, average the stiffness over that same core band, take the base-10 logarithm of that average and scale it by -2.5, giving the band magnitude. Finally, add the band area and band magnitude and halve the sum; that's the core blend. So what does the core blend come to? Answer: 433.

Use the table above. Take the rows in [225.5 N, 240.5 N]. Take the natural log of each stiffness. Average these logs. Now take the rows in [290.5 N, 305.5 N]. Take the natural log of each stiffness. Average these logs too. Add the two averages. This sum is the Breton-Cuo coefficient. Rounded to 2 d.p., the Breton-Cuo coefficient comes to 7.49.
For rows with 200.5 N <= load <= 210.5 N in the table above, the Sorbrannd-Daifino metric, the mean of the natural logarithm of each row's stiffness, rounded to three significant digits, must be 3.71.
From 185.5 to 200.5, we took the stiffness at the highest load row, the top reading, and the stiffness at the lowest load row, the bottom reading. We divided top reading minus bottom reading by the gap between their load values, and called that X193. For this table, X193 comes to -0.04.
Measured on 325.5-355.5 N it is 0.01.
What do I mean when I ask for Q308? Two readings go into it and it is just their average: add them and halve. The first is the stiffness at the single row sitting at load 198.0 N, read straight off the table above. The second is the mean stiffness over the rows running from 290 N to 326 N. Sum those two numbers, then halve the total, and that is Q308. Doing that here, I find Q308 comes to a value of 41.3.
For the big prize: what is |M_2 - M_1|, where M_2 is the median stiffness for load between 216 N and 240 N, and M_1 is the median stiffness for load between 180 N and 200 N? 1.2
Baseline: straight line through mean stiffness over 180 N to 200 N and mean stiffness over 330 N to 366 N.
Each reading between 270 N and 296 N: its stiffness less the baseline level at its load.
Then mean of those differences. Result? 1.2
